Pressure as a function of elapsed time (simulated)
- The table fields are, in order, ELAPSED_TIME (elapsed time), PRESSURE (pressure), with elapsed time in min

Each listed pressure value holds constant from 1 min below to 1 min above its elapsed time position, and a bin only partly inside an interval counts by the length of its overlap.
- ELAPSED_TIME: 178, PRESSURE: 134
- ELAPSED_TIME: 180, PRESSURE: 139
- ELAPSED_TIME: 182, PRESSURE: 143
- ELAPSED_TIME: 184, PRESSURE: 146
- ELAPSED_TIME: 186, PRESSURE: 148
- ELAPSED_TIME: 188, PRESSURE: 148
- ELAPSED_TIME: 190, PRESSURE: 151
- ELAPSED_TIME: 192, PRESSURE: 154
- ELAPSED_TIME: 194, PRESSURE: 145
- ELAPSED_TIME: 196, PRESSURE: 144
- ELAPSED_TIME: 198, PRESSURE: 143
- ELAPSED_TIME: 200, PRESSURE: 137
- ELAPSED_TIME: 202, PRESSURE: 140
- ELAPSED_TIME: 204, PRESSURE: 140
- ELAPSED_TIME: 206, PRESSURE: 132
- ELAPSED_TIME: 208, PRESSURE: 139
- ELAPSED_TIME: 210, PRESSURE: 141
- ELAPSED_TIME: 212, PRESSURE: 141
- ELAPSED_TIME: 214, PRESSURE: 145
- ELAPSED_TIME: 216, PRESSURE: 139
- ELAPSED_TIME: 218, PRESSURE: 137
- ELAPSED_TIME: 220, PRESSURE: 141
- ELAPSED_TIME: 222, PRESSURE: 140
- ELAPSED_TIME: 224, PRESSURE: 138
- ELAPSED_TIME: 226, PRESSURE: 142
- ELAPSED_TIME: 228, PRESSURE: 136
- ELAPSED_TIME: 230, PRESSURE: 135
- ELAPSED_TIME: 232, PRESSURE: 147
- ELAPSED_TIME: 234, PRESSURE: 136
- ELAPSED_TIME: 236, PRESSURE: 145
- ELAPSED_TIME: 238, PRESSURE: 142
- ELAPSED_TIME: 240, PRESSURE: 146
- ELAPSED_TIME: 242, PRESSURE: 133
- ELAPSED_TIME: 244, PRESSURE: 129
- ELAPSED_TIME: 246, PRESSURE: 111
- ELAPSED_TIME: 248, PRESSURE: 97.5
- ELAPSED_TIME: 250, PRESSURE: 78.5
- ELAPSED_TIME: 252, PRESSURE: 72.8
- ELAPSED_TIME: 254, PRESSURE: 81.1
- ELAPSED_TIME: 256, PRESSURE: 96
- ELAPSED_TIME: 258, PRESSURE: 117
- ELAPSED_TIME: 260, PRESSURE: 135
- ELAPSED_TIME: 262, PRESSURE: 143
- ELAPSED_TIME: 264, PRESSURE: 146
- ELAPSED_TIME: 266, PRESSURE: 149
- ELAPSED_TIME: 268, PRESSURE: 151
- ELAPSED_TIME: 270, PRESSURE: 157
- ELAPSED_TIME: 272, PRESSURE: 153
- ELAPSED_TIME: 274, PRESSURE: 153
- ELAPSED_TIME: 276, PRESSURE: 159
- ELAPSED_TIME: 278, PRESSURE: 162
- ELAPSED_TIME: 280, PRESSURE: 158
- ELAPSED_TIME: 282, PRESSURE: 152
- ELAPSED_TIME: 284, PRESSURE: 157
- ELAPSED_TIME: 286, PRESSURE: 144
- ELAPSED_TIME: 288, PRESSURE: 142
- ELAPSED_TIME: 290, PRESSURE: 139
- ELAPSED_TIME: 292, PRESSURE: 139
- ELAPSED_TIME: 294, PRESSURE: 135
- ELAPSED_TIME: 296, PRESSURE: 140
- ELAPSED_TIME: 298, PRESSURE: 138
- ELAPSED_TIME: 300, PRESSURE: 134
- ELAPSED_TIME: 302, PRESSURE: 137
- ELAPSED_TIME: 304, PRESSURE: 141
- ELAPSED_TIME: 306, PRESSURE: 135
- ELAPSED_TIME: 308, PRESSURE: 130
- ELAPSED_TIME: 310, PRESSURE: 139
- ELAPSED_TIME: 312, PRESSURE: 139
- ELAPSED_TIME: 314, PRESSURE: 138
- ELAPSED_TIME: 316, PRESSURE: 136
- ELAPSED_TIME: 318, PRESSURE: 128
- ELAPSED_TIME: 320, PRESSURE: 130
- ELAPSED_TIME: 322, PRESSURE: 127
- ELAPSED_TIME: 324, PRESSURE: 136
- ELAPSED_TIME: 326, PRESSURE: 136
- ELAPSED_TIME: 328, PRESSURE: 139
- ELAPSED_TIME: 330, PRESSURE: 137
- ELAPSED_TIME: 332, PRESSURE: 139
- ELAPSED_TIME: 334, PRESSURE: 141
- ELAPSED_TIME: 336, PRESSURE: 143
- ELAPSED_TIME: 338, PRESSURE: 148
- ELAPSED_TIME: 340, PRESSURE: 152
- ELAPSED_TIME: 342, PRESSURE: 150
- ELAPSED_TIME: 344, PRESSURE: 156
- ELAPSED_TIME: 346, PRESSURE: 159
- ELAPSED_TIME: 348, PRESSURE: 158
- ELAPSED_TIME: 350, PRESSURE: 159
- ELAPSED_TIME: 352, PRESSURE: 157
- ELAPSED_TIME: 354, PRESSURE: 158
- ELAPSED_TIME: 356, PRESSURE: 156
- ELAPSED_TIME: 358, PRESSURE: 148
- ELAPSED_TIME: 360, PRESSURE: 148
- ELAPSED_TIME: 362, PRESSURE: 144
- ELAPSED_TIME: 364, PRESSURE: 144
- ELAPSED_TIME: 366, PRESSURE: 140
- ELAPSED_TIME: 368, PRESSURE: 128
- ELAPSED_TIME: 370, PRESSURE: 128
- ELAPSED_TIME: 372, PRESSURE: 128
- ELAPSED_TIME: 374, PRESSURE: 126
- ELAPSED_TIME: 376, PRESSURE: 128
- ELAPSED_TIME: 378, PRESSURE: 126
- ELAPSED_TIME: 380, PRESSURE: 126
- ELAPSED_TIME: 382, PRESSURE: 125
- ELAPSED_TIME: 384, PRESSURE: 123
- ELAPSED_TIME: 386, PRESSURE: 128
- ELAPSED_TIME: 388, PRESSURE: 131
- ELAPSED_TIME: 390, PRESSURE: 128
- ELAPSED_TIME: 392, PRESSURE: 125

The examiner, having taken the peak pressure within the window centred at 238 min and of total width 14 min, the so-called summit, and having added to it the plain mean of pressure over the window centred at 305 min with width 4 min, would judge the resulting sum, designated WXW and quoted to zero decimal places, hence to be 285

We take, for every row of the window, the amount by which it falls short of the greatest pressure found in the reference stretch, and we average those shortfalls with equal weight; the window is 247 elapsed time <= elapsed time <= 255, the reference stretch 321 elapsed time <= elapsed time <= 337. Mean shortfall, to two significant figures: 61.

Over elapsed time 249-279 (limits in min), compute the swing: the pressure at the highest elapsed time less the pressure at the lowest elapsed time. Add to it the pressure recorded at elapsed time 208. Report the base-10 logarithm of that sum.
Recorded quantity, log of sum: 2.35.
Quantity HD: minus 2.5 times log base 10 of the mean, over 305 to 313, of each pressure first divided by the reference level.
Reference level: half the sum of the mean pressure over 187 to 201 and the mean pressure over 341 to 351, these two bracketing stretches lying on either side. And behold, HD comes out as 0.12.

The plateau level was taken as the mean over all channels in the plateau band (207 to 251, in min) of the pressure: 134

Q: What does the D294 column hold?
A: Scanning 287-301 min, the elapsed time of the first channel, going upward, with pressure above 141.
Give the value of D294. 288 min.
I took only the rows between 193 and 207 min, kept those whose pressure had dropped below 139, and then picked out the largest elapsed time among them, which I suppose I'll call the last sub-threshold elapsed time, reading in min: 206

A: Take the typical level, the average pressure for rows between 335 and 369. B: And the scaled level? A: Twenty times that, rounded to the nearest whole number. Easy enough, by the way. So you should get 2998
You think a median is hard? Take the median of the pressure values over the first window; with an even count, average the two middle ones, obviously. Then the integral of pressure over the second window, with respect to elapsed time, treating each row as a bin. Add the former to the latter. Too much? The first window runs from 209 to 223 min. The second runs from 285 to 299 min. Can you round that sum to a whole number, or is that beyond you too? 2095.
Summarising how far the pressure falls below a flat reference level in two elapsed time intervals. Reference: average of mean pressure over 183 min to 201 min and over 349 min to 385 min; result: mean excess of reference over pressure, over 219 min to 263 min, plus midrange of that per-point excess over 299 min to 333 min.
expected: 26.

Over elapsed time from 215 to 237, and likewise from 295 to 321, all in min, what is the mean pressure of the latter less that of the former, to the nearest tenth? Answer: -3.9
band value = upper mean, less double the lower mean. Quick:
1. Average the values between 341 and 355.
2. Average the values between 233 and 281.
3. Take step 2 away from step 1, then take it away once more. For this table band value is -106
